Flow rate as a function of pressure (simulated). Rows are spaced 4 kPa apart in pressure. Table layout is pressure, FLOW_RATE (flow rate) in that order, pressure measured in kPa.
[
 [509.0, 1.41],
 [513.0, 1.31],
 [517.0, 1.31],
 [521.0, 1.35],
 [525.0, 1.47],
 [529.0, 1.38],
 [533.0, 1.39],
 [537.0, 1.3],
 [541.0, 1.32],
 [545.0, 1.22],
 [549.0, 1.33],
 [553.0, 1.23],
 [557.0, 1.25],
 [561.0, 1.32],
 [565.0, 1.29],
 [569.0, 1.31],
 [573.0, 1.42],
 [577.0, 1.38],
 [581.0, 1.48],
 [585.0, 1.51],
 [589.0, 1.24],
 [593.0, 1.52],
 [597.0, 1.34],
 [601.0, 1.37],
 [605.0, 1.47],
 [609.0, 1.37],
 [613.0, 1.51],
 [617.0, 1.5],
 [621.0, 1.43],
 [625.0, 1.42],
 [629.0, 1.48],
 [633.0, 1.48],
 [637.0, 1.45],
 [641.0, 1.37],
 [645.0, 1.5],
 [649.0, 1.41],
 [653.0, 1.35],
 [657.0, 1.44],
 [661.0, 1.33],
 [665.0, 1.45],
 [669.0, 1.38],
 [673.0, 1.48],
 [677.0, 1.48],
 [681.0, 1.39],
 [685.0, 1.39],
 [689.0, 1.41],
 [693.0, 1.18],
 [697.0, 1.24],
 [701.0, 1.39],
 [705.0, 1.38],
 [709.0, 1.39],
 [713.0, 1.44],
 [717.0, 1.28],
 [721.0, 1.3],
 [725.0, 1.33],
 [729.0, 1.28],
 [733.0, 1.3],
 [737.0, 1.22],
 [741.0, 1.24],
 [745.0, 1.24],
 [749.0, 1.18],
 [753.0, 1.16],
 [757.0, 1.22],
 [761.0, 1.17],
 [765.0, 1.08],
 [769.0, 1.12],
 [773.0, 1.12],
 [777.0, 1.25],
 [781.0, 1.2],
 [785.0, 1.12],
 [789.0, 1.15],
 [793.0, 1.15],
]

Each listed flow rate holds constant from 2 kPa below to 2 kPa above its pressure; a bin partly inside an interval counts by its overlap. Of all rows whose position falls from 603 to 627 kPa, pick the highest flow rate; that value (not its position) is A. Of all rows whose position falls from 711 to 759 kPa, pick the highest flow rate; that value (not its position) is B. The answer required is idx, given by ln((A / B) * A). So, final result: 0.46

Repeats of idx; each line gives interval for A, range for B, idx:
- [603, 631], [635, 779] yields 0.42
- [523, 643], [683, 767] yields 0.47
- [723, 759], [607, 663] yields 0.16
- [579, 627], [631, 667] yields 0.43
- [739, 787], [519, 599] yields 0.03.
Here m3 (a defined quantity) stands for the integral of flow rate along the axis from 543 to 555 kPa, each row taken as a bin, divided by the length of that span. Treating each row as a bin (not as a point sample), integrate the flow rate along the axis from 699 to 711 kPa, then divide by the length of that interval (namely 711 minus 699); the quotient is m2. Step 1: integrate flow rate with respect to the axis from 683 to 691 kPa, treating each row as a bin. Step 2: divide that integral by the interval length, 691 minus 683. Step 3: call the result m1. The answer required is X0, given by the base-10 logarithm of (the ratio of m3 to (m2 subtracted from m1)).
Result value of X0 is 2.0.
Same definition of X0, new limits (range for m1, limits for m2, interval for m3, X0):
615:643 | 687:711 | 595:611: 1.1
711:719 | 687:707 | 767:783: 1.5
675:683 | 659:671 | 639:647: 1.5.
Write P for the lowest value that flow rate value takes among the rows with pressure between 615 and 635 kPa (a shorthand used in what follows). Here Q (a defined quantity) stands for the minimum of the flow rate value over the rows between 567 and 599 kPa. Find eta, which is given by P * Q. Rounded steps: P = 1.42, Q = 1.24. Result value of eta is 1.76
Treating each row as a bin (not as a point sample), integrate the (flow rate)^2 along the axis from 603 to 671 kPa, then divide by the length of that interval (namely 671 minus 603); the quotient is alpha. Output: 2.05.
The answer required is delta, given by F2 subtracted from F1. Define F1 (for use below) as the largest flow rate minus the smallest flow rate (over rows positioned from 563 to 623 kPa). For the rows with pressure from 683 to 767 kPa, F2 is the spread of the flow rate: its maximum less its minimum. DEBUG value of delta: -0.08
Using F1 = 0.280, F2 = 0.36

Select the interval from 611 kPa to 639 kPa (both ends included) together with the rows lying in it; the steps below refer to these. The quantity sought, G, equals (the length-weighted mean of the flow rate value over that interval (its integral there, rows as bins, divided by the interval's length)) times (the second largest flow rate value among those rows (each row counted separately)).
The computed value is 2.2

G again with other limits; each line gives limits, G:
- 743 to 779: 1.5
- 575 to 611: 2.1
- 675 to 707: 1.9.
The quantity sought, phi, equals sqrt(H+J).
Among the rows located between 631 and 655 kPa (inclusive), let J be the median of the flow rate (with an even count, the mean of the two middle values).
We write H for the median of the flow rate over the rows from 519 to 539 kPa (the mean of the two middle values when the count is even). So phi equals 1.68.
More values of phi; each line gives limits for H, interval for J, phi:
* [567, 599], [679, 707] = 1.67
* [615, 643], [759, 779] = 1.60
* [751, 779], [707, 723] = 1.58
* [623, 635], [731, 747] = 1.65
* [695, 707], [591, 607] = 1.67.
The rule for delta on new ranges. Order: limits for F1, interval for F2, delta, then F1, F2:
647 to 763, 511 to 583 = 0.06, 0.320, 0.26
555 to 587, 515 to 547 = 0.01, 0.260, 0.25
